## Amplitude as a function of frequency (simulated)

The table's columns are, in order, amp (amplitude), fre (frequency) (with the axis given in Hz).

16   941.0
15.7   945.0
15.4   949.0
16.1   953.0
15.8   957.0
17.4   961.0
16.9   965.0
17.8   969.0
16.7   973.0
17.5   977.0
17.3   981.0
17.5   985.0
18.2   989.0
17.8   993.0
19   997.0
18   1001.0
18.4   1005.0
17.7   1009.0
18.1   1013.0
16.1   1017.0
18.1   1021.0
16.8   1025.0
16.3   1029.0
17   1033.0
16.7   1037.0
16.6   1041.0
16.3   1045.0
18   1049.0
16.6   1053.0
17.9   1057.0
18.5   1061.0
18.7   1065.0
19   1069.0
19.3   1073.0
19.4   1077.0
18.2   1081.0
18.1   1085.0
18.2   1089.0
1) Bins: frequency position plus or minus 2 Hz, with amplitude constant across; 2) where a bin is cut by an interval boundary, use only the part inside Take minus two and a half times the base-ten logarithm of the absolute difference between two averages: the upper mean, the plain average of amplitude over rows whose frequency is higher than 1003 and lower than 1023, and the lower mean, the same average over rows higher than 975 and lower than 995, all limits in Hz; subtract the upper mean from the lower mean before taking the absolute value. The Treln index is 4.2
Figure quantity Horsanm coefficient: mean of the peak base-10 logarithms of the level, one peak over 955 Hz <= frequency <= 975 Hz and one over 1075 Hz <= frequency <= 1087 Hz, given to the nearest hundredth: 1.27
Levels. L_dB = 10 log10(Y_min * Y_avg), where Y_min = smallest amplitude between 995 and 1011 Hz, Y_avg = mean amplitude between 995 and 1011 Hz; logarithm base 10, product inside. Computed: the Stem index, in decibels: 25.1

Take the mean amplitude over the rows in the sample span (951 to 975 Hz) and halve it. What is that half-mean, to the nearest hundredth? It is 8.39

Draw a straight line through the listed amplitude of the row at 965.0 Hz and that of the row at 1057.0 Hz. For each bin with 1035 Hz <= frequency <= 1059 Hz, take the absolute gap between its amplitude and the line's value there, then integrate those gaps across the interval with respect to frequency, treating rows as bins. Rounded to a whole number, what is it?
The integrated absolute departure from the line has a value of 20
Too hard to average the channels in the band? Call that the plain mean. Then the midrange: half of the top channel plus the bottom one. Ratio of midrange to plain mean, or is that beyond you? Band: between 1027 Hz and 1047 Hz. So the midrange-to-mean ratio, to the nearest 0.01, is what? 1.00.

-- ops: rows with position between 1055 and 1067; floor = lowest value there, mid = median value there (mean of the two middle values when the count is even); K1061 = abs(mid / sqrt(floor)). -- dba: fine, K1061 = 4.37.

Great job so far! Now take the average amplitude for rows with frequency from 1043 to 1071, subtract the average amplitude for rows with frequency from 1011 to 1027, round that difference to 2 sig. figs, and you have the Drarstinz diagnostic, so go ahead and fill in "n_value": 0.58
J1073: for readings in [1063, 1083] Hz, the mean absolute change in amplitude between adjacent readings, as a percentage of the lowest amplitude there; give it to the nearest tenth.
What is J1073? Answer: 2.6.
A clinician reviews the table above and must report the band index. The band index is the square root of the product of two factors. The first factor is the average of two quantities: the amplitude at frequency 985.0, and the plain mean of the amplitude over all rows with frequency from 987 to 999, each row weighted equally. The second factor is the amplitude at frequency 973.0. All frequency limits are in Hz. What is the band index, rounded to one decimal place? 17.3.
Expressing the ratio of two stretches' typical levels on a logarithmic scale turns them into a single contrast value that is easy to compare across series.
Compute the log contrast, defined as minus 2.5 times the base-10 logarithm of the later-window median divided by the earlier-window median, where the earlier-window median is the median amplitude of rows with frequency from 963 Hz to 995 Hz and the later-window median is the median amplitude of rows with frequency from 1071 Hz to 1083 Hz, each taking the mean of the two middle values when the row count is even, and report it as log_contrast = -0.11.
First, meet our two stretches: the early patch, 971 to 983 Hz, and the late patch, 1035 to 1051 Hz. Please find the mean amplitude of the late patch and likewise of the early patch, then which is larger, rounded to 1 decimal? 17.2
